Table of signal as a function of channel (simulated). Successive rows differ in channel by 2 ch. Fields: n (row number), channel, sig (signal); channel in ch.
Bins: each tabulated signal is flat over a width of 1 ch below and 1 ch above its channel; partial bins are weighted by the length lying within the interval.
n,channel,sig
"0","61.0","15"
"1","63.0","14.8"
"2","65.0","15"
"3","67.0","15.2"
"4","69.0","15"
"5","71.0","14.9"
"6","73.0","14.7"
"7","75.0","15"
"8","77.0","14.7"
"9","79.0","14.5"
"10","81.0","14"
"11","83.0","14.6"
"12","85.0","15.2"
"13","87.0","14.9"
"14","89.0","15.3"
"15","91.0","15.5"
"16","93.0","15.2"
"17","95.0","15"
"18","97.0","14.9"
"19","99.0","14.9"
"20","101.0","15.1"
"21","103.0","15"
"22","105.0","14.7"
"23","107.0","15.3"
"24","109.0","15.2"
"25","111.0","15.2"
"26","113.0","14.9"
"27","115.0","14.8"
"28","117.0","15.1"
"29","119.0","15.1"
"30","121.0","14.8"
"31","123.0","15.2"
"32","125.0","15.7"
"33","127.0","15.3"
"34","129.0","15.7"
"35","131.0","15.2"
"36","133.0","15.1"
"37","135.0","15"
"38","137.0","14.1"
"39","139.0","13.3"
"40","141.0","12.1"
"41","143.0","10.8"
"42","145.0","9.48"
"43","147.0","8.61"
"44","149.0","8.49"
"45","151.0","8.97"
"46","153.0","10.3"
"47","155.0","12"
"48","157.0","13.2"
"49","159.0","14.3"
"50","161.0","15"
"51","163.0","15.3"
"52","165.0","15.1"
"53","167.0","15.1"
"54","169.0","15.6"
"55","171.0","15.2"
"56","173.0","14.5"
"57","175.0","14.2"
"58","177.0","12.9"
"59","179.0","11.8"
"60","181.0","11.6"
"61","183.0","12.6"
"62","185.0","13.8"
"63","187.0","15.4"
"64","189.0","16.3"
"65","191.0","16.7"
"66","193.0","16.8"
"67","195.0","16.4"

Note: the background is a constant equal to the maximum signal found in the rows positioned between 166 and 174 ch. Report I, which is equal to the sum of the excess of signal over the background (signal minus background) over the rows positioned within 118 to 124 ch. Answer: -1.7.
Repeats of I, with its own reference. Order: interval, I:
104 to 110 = -1.6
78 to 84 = -3.7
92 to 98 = -1.7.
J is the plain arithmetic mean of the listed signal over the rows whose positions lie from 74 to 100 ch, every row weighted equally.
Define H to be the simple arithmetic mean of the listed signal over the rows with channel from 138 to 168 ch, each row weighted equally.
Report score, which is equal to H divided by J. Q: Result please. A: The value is 0.81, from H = 12.1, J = 14.9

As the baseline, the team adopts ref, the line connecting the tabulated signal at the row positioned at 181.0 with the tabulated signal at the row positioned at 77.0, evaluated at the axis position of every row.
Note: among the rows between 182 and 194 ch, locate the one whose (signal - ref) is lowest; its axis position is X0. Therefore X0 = 183.0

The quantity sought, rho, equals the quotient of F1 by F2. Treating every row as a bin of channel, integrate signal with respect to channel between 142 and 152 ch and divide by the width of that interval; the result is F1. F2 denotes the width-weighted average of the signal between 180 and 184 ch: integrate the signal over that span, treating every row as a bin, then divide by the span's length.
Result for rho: 0.77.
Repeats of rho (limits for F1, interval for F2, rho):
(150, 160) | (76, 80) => 0.81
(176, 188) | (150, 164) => 1.02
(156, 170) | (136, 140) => 1.08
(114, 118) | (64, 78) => 1.00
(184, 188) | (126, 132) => 0.95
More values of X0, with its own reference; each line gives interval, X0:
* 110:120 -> 115.0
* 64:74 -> 73.0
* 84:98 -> 87.0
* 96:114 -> 97.0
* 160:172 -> 161.0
